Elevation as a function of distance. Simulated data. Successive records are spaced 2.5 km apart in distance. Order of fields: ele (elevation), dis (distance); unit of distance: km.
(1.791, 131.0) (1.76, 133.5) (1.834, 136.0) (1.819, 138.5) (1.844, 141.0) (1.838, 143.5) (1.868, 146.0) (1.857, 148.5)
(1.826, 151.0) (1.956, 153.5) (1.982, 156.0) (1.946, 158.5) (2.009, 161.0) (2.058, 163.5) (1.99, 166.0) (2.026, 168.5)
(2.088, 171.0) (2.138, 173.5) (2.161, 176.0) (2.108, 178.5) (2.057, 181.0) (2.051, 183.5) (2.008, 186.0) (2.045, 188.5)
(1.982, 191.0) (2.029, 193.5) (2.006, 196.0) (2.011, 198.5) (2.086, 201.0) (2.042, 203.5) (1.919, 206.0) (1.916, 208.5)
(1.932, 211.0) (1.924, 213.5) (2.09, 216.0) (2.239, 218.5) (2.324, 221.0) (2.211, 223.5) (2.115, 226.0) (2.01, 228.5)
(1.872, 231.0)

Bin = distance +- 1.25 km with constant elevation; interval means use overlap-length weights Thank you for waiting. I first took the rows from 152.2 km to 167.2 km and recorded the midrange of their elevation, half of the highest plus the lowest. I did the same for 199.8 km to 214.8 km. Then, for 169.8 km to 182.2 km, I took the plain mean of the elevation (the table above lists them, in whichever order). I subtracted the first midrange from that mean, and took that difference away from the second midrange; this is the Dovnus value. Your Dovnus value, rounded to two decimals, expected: 1.89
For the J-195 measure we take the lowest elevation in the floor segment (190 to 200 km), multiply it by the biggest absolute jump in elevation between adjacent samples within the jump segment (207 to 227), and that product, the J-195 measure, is 0.33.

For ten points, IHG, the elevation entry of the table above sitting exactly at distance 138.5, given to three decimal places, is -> 1.819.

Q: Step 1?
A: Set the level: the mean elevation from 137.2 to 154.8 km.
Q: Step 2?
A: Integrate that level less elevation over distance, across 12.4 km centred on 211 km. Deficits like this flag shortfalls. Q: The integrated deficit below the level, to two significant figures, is -1.2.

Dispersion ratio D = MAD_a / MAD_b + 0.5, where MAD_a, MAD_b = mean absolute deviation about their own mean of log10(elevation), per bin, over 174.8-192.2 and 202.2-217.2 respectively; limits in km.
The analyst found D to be 1.15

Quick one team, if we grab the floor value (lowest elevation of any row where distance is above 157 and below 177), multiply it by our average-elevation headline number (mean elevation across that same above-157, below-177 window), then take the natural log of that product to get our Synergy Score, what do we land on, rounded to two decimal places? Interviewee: 1.38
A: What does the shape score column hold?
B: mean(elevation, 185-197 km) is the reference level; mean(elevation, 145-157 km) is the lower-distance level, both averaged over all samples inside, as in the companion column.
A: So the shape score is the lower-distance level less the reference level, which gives -0.12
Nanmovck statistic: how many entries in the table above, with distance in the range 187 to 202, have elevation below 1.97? 0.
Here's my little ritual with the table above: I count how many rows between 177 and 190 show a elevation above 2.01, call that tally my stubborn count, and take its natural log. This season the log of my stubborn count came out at 1.4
